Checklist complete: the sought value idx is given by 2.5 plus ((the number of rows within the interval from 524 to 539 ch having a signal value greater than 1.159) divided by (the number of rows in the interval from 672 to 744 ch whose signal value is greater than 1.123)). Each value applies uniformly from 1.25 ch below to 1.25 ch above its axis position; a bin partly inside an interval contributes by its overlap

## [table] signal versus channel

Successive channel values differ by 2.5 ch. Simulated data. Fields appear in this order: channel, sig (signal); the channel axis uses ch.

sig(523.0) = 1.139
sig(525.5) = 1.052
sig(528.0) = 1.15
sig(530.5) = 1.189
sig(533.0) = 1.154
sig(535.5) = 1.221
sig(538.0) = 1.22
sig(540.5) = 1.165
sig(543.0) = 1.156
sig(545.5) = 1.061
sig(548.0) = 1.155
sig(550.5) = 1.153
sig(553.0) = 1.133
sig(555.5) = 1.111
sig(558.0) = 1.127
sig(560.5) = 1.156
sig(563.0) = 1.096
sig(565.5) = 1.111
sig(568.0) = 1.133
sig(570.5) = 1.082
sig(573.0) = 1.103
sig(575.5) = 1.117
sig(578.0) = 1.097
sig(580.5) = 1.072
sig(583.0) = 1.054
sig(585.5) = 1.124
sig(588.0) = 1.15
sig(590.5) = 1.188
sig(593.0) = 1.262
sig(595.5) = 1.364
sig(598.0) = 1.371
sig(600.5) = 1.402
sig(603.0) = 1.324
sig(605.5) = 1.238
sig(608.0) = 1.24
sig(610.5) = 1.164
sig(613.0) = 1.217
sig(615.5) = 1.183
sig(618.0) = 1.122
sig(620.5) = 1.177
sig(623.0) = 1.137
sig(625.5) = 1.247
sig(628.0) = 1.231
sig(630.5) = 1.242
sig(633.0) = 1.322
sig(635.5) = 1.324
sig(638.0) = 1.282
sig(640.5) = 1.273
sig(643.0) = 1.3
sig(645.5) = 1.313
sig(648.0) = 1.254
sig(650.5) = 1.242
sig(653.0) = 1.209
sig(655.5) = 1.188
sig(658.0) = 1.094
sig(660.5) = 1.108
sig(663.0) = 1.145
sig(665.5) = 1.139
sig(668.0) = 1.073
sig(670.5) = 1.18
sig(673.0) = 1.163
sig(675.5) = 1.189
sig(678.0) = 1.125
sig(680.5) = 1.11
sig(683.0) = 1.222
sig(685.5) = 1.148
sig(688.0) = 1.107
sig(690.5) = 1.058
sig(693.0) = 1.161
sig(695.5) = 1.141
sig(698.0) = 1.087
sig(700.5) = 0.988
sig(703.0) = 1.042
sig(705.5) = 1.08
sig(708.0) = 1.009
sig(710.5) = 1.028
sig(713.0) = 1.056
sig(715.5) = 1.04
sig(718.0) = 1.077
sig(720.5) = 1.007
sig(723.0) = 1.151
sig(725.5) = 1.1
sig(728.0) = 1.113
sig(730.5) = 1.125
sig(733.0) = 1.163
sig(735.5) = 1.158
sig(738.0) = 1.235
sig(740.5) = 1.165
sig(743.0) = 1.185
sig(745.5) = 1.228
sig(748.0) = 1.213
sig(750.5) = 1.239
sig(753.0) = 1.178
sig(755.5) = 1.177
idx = 2.7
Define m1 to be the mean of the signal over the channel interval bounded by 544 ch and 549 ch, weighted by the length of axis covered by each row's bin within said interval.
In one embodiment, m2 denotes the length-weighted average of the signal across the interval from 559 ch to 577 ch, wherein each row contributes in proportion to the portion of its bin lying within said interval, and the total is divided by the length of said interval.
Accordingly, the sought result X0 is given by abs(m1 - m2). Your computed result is 0.006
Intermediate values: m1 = 1.11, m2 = 1.11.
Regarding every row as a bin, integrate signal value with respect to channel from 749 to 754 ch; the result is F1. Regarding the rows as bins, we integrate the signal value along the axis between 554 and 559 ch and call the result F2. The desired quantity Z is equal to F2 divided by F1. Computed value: 0.92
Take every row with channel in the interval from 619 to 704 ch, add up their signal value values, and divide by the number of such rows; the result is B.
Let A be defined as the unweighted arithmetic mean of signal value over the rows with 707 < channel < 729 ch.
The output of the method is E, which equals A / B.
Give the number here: 0.90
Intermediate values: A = 1.06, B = 1.18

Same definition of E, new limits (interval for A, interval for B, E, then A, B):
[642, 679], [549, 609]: 1.01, 1.18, 1.18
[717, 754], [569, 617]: 0.97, 1.16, 1.20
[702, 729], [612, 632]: 0.89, 1.06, 1.19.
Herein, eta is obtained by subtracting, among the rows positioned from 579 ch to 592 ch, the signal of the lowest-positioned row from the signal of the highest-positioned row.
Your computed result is 0.12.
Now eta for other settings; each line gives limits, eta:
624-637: 0.08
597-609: -0.13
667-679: 0.05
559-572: -0.07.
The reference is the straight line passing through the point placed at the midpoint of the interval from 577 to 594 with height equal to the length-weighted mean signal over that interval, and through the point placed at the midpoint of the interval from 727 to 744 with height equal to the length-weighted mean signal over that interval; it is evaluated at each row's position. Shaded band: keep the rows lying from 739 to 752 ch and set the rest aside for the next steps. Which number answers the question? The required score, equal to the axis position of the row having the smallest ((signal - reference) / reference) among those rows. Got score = 740.5 ch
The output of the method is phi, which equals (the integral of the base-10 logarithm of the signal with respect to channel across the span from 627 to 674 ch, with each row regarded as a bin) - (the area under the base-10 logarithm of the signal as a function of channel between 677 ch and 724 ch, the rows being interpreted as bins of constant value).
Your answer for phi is 2.3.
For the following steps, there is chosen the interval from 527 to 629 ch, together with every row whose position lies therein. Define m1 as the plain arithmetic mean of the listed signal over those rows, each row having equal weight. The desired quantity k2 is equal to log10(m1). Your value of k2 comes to 0.070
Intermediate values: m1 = 1.17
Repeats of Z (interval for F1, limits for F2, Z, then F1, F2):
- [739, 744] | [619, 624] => 0.98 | 5.89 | 5.78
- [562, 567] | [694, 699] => 1.01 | 5.53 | 5.59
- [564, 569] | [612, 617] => 1.07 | 5.60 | 5.98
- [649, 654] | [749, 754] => 0.99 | 6.14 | 6.05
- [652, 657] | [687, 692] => 0.91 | 5.96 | 5.43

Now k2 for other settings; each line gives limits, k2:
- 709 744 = 0.047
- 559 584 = 0.042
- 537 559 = 0.058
